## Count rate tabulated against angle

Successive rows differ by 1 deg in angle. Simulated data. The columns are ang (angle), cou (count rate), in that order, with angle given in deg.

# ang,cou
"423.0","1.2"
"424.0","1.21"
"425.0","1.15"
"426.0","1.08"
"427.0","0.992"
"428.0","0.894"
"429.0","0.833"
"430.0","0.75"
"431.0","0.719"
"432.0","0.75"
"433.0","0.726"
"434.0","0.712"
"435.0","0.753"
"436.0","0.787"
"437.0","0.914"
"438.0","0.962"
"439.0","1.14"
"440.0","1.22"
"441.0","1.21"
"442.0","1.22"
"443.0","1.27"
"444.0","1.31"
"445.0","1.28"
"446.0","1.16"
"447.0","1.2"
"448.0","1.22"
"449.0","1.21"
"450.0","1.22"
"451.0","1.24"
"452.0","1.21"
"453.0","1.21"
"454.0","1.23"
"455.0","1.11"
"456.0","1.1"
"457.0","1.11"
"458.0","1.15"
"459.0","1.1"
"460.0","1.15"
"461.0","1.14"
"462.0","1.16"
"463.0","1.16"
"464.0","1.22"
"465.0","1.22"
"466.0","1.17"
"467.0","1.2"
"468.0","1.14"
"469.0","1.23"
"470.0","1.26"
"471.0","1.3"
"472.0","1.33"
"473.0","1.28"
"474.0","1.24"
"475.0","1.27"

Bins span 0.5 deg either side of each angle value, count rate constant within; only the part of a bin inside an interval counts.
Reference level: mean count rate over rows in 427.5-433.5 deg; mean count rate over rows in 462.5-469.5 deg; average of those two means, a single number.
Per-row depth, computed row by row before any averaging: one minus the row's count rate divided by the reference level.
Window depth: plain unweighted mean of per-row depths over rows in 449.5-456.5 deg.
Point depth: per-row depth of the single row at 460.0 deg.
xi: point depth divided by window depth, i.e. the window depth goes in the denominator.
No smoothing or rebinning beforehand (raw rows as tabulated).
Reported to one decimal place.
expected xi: 0.8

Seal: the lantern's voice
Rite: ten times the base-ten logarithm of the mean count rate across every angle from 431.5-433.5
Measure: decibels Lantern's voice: -1.3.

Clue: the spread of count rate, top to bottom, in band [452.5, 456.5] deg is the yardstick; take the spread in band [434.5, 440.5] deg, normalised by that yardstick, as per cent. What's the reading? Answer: 359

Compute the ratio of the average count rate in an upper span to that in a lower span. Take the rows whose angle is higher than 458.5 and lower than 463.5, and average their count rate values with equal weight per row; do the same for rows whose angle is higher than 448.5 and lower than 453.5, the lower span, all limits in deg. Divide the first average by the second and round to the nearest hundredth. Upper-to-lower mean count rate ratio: 0.94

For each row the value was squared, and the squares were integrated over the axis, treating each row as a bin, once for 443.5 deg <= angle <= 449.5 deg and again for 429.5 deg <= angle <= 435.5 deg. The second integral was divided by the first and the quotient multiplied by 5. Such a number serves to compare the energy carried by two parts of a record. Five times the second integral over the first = 1.8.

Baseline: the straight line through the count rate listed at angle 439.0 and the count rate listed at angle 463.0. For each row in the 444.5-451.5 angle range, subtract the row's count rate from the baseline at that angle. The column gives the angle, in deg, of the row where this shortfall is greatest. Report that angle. 446.0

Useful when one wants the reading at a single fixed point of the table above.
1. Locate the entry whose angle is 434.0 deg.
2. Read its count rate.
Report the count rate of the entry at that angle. 0.712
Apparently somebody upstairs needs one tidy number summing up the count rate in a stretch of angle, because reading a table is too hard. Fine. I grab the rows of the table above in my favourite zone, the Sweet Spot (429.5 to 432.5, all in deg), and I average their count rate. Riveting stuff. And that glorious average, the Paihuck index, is 0.74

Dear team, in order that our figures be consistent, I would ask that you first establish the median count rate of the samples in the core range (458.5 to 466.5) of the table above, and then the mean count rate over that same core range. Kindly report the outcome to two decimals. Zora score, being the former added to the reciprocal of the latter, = 2.02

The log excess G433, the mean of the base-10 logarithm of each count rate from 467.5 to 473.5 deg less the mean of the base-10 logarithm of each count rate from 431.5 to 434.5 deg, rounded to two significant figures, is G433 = 0.24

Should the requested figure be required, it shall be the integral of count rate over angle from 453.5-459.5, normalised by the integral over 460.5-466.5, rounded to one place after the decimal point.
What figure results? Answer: 1.0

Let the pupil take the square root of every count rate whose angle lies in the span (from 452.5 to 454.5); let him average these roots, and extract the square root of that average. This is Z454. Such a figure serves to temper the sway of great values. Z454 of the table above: 1.05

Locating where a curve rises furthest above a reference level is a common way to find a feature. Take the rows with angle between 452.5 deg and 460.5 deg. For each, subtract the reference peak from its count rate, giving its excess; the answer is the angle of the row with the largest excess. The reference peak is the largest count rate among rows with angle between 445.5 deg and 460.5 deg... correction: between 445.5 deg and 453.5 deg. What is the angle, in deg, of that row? 454.0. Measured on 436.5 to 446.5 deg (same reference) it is 444.0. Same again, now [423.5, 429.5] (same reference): 424.0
